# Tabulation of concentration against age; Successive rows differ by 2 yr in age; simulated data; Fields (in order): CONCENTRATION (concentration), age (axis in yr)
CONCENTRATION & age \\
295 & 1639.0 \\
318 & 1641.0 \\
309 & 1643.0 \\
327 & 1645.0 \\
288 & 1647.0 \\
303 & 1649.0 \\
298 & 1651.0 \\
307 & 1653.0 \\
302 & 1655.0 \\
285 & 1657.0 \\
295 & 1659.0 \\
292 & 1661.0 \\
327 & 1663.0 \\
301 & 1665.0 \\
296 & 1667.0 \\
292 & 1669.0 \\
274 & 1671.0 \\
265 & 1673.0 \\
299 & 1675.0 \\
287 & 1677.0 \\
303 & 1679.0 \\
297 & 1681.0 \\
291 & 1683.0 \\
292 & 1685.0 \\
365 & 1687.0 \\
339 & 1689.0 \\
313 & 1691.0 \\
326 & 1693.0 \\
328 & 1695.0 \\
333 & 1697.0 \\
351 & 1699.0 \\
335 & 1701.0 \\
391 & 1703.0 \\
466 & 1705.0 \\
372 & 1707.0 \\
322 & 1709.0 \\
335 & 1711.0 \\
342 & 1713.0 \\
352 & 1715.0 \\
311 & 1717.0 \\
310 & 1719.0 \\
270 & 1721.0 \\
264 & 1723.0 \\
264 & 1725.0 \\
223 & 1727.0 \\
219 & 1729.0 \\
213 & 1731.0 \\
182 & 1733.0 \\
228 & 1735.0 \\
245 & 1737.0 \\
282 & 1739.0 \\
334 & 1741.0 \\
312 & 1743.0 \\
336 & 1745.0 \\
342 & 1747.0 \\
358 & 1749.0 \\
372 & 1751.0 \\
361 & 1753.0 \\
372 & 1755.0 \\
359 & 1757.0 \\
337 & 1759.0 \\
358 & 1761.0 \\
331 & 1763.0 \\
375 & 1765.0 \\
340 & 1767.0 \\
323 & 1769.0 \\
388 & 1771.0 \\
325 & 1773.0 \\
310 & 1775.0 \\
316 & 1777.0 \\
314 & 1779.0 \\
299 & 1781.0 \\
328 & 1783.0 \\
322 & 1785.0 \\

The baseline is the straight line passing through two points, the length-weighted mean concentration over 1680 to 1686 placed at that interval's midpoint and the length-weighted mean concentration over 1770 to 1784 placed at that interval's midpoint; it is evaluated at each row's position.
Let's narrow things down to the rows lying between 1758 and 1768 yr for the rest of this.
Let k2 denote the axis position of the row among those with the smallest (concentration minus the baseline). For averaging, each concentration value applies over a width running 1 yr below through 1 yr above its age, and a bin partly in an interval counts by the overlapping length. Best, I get 1763.0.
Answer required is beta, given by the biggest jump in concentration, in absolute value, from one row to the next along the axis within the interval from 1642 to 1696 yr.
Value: 73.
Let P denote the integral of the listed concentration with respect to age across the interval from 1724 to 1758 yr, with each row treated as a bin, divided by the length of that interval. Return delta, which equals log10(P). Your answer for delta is 2.469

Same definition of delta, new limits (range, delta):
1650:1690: 2.478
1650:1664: 2.478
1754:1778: 2.537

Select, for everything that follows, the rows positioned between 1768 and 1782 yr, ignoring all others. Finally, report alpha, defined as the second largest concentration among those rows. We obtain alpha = 325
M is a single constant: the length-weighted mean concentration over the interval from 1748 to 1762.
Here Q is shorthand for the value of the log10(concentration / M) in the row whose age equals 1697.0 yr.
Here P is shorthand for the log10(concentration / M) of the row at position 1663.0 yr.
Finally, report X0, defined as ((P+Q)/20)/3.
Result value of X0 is -0.0012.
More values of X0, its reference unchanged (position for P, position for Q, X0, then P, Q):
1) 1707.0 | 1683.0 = -0.0013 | 0.01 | -0.09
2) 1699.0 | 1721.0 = -0.0022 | -0.01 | -0.12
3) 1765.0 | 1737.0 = -0.0025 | 0.02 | -0.17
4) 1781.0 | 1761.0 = -0.0014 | -0.08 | 0.00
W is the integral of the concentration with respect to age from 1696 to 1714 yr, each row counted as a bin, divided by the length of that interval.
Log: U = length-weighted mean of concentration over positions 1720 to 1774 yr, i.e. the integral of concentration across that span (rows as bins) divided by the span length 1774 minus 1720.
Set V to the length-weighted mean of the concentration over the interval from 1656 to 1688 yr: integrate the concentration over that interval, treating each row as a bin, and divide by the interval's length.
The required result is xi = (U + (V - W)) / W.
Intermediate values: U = 308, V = 298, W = 361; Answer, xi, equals 0.68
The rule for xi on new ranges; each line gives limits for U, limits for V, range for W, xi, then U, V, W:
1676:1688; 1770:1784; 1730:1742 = 1.55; 306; 326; 247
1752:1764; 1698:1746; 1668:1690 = 1.18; 353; 302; 300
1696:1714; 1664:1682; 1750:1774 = 0.84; 361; 290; 353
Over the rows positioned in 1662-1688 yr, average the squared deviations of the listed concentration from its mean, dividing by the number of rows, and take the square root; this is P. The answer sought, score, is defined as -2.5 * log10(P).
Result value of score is -3.4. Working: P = 24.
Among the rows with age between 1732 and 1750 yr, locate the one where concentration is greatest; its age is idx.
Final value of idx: 1749.0 yr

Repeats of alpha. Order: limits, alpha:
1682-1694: 339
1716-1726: 310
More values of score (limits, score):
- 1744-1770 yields -3.0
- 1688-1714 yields -4.0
